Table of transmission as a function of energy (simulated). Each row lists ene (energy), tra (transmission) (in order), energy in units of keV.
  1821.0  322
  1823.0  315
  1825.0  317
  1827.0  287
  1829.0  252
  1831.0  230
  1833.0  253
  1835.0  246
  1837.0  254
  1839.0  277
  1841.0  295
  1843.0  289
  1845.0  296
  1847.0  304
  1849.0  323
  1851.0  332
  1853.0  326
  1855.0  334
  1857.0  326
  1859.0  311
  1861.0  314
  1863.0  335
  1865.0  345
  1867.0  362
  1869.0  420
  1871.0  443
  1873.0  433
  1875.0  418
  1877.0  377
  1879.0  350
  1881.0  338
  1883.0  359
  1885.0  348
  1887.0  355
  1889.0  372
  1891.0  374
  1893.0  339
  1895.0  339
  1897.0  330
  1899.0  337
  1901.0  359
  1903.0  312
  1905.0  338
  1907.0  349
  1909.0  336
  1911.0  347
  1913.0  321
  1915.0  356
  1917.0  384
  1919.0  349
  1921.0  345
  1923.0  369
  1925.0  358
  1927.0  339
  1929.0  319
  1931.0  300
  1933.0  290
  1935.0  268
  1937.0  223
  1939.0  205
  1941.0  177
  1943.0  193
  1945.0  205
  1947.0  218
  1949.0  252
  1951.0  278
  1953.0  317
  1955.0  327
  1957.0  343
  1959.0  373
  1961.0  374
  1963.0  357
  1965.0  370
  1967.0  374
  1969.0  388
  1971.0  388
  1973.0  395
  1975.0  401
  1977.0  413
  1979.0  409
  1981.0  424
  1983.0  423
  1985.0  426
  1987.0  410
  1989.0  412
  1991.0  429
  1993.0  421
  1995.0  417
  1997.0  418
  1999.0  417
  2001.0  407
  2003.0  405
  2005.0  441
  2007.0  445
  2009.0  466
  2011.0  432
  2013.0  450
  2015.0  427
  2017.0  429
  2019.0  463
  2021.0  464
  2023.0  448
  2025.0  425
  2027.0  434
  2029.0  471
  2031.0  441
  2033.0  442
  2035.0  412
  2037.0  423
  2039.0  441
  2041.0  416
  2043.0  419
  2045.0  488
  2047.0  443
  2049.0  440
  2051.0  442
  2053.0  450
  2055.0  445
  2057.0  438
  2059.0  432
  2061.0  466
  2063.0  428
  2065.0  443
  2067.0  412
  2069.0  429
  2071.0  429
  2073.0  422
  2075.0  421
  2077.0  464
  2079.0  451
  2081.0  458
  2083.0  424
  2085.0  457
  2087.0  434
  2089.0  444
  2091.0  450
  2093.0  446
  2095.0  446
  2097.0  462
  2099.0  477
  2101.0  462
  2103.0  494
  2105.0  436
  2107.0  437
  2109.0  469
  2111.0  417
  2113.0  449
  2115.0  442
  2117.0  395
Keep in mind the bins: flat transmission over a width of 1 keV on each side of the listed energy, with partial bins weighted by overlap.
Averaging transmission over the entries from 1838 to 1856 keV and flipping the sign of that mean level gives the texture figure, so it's -308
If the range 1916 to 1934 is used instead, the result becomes -339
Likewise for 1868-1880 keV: -407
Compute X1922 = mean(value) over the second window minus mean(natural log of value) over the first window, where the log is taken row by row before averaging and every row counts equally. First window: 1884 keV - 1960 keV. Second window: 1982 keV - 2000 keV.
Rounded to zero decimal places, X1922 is 413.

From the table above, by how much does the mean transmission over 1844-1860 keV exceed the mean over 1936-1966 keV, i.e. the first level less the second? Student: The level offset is 38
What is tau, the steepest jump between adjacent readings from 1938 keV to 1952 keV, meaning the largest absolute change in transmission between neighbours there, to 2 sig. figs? 34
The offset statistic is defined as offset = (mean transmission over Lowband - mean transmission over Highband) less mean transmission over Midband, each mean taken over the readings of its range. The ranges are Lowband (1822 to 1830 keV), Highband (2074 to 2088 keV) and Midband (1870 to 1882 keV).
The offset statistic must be -545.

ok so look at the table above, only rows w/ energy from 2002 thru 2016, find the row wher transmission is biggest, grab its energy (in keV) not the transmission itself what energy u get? 2009.0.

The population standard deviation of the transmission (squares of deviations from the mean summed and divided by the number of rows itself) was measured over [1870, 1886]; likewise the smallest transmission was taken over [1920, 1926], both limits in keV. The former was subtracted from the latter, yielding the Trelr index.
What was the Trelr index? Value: 306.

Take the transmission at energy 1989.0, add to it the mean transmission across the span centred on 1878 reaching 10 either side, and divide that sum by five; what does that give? 159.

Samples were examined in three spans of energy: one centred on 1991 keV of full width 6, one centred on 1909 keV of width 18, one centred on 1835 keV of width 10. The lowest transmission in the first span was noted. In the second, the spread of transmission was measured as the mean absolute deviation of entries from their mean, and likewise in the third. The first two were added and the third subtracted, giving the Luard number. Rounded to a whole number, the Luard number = 417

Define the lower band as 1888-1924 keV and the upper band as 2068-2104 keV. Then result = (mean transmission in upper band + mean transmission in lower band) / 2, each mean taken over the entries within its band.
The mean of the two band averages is 398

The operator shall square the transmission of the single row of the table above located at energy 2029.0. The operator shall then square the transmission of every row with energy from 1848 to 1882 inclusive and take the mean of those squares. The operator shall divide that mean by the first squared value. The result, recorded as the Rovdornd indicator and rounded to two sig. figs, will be 0.59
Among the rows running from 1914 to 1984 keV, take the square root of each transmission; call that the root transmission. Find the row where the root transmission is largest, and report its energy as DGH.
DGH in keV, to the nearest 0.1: 1981.0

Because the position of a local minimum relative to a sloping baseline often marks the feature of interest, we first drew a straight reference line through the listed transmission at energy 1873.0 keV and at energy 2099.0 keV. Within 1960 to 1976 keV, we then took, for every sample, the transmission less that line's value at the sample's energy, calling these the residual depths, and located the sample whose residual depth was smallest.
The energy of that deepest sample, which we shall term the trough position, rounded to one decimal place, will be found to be 1963.0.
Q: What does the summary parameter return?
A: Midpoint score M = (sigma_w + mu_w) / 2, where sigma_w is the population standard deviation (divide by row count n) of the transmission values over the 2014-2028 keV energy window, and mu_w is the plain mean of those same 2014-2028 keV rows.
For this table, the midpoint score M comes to 229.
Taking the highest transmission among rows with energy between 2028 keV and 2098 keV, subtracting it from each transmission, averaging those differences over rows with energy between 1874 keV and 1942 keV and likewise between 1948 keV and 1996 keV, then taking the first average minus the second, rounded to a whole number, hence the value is -48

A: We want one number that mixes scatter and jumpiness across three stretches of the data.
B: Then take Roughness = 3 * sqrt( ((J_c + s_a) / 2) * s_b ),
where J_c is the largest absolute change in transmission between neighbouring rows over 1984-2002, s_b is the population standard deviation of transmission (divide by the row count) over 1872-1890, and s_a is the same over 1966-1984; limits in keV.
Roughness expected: 68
